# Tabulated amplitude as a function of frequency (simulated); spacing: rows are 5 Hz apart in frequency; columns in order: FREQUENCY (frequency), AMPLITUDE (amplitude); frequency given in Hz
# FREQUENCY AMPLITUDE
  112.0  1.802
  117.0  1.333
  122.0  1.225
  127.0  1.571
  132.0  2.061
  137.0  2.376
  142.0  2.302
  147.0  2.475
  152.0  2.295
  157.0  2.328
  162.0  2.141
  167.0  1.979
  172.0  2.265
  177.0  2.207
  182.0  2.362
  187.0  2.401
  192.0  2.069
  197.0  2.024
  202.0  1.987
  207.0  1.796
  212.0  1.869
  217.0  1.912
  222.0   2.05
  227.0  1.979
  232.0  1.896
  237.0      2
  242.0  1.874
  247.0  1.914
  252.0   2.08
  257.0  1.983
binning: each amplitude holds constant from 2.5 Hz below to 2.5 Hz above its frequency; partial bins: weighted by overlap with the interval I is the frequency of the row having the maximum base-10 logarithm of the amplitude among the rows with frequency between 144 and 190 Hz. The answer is 147.0 Hz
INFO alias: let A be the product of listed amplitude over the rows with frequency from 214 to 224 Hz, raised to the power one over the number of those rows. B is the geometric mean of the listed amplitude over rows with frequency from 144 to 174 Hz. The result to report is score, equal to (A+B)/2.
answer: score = 2.11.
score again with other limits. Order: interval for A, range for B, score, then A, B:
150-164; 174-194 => 2.25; 2.25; 2.26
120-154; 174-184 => 2.14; 1.99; 2.28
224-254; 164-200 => 2.07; 1.96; 2.18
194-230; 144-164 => 2.13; 1.94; 2.31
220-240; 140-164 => 2.14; 1.98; 2.31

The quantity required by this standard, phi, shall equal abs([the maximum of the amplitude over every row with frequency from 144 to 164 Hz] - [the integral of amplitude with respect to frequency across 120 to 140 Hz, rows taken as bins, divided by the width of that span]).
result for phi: 0.64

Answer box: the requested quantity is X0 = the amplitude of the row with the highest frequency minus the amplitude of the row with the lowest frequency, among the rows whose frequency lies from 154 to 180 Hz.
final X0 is -0.12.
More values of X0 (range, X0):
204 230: 0.18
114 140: 1.04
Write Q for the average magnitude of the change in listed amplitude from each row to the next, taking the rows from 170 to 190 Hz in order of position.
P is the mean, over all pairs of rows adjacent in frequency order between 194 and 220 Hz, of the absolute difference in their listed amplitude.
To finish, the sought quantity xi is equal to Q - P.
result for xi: 0.00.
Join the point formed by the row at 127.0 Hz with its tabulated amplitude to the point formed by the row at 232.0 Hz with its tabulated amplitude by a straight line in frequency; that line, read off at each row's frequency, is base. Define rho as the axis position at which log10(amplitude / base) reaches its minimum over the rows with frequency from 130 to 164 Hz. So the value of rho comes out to 162.0 Hz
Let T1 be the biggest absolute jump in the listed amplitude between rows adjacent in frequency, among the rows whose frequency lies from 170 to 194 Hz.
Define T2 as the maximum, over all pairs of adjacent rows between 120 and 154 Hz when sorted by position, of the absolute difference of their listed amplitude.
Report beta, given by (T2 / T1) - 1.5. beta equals 0.0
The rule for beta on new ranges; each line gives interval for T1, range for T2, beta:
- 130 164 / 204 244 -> -1.1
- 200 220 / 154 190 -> 0.0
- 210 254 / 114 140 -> 1.5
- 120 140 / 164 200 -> -0.8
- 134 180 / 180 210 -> -0.3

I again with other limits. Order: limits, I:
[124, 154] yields 147.0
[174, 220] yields 187.0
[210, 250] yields 222.0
